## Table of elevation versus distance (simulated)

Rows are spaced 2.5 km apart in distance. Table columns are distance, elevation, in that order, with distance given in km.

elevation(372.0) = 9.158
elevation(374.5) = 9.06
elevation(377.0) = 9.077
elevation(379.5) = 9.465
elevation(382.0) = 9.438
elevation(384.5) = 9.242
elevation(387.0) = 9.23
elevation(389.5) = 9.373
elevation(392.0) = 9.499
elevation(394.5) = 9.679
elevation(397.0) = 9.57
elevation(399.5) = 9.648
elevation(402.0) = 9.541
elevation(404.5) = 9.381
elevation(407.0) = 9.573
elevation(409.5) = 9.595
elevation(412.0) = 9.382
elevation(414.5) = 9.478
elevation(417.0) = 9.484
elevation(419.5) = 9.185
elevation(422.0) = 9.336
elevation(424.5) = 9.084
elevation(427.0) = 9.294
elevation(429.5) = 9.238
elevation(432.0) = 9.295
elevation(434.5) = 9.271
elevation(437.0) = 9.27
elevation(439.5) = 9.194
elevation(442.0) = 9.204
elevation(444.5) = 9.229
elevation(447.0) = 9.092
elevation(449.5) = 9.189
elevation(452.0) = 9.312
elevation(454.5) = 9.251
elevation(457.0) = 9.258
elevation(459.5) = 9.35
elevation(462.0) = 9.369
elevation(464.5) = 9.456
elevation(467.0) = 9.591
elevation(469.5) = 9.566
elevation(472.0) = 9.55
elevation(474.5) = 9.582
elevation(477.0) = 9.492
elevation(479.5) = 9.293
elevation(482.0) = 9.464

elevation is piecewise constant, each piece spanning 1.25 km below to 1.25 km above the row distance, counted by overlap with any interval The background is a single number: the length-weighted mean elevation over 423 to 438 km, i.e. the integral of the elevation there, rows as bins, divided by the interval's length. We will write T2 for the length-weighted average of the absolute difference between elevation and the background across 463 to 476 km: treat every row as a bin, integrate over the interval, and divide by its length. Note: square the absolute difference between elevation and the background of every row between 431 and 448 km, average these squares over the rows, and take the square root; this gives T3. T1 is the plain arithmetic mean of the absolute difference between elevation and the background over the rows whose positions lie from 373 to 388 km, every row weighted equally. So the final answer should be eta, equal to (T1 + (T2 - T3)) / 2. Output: 0.18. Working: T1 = 0.13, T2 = 0.301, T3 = 0.07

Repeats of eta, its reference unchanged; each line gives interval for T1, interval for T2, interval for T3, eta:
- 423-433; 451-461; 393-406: -0.11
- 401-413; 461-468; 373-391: 0.16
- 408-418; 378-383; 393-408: 0.06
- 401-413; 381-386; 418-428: 0.12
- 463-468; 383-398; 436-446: 0.22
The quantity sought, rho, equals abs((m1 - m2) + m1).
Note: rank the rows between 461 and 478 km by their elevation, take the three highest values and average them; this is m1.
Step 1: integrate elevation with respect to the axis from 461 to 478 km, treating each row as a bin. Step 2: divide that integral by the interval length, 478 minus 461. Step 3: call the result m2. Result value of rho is 9.6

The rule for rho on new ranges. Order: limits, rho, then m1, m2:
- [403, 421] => 9.7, 9.55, 9.44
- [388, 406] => 9.7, 9.63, 9.52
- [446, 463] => 9.4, 9.34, 9.26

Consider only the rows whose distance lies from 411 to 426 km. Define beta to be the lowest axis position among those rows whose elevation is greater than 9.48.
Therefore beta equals 417.0 km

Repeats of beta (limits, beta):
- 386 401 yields 392.0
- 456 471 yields 467.0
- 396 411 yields 397.0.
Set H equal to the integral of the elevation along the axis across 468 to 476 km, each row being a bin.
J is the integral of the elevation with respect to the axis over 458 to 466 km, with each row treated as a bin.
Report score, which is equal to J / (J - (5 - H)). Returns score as 0.512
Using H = 77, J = 75.1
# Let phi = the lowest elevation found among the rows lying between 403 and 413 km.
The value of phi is 9.381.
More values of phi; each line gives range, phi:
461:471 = 9.369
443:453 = 9.092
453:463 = 9.251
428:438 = 9.238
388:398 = 9.373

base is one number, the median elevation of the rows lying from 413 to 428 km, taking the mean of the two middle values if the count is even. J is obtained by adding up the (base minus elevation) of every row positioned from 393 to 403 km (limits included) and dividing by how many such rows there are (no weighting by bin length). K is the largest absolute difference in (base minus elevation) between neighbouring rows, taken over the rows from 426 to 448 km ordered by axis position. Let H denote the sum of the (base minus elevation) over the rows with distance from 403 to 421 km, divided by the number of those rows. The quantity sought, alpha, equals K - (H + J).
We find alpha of 0.56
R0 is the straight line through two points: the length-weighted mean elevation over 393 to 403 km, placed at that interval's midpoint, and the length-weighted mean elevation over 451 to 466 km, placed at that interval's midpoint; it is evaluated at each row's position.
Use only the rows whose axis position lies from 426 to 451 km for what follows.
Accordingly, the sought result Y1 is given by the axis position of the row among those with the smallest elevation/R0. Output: 447.0 km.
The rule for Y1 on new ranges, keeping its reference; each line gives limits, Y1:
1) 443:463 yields 447.0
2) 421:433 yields 424.5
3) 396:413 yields 404.5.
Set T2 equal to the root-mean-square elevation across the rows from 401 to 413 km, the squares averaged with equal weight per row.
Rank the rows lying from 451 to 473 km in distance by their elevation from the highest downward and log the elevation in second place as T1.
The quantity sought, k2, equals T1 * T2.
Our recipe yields 90.8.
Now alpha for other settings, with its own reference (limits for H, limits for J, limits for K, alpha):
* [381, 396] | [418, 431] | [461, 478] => 0.14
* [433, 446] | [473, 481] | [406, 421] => 0.36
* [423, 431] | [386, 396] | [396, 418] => 0.23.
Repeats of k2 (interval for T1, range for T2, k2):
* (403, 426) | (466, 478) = 91.5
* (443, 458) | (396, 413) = 88.2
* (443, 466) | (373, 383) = 86.8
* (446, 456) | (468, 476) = 88.5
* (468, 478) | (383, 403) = 90.6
